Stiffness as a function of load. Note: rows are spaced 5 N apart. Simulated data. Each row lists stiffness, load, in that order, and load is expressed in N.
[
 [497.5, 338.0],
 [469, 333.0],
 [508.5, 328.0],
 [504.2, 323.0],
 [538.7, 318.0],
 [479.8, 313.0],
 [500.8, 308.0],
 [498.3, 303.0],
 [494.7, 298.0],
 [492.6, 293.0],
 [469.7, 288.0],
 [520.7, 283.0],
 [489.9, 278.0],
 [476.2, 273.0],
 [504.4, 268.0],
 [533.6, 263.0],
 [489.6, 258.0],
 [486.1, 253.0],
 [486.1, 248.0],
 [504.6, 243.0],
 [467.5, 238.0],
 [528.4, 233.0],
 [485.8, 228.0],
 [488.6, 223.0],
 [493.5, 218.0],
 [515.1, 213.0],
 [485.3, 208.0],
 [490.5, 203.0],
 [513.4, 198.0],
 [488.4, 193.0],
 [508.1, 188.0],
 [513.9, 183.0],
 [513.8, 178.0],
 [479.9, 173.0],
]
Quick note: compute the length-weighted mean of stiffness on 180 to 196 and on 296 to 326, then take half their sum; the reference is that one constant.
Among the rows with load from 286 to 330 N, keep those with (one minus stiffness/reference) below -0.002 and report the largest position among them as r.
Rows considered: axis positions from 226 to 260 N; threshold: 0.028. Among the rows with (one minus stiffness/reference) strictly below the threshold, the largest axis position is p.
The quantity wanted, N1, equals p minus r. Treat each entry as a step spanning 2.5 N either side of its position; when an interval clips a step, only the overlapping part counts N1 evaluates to -70 N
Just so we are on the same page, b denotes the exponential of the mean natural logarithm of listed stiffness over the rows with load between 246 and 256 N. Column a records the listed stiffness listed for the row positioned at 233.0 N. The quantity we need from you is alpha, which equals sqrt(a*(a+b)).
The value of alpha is 732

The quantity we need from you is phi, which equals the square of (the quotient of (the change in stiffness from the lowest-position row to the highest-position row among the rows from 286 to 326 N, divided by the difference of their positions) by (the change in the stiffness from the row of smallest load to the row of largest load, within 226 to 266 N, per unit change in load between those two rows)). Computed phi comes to 0.52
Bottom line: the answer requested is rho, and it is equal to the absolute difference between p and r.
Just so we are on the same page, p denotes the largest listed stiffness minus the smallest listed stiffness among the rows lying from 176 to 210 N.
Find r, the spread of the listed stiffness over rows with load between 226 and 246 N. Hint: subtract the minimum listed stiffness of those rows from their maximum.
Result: 32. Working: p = 29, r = 60.9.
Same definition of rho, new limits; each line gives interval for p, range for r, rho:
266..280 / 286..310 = 3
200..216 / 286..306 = 1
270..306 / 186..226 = 21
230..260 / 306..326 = 2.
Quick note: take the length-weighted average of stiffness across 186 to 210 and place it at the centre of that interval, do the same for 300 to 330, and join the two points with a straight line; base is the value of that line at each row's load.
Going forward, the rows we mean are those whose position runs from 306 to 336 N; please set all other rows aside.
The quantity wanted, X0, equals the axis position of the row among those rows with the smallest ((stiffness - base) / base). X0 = 333.0 N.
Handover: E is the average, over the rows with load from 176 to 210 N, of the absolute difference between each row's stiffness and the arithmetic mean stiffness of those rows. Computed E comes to 12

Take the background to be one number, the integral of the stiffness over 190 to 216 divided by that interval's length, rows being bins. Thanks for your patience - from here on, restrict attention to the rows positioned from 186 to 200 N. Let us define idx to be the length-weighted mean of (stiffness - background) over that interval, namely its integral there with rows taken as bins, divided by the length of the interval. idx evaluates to 4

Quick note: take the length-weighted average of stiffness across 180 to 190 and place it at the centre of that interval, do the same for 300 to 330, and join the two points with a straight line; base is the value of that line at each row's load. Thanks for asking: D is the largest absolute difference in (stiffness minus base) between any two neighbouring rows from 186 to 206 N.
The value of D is 25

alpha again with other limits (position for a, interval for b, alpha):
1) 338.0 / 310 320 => 707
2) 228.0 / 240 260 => 689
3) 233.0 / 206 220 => 736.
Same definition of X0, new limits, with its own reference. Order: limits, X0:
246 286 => 273.0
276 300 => 288.0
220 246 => 238.0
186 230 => 228.0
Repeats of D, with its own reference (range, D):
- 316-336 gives 39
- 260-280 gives 29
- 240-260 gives 18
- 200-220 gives 30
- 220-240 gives 61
